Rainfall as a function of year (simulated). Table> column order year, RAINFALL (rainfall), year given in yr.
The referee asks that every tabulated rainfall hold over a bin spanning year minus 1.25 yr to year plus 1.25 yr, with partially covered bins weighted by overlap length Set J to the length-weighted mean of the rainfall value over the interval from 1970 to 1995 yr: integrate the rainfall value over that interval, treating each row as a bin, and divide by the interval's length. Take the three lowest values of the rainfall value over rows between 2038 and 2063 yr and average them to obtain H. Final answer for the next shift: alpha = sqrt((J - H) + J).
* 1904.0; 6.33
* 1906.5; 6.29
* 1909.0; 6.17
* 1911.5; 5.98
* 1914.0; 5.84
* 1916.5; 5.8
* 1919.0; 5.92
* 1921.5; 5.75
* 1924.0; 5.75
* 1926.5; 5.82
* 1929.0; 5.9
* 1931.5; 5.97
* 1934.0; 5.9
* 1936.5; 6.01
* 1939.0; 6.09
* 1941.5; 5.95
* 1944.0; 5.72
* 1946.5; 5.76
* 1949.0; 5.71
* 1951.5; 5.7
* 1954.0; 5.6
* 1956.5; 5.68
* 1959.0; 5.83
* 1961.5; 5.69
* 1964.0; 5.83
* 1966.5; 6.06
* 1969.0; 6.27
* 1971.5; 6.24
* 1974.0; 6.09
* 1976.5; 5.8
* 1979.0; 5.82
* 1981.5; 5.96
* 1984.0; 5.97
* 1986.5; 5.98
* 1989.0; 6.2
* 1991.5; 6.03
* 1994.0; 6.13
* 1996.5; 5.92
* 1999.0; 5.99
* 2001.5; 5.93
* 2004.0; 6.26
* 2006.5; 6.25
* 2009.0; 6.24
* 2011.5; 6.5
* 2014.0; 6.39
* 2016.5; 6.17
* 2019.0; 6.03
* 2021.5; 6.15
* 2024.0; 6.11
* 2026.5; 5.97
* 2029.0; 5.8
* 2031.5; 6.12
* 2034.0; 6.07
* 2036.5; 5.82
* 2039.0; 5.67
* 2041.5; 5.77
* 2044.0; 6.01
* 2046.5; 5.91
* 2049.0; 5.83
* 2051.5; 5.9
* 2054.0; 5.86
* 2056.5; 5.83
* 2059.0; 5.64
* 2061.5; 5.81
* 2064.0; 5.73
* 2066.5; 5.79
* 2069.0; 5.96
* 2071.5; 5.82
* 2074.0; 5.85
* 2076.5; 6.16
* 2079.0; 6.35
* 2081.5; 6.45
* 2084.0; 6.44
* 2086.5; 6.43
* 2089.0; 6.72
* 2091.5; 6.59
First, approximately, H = 5.69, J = 6.02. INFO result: 2.52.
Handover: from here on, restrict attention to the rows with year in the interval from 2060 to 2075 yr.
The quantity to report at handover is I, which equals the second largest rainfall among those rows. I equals 5.85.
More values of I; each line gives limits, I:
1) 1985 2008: 6.25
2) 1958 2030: 6.39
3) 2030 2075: 6.07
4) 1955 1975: 6.24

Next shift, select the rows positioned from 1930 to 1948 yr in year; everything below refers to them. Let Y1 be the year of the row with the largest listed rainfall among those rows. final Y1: 1939.0 yr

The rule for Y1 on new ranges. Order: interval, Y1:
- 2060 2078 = 2076.5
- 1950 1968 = 1966.5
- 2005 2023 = 2011.5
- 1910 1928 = 1911.5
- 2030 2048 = 2031.5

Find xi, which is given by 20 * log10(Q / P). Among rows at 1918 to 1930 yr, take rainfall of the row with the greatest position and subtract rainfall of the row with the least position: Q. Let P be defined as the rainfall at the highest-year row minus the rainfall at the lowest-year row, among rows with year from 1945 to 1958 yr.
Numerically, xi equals -12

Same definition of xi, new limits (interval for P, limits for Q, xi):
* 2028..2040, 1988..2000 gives 4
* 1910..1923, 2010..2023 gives 4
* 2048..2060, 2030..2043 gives 5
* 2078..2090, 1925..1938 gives -6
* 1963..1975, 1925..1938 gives -3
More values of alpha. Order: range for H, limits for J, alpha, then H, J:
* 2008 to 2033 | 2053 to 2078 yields 2.40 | 5.93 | 5.85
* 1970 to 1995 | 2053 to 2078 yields 2.42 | 5.86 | 5.85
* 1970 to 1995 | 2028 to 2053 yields 2.43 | 5.86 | 5.89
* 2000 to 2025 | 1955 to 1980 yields 2.42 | 6.02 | 5.93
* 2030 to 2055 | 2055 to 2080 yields 2.45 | 5.75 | 5.89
